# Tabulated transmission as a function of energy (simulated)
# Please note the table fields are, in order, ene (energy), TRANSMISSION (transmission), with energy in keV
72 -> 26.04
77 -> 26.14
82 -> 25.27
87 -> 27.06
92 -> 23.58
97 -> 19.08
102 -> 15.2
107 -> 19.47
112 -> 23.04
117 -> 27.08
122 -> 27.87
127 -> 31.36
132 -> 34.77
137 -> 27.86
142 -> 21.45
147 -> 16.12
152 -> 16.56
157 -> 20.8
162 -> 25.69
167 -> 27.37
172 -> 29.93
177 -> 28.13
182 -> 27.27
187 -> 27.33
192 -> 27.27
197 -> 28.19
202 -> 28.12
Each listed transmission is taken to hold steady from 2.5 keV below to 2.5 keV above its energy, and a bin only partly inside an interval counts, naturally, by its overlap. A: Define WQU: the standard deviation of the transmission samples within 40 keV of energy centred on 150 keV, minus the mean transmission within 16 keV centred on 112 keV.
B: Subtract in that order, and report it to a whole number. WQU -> -17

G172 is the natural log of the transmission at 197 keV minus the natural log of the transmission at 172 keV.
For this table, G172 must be -0.06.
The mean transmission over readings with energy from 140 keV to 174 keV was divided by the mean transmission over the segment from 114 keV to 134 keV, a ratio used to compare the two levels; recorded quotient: 0.75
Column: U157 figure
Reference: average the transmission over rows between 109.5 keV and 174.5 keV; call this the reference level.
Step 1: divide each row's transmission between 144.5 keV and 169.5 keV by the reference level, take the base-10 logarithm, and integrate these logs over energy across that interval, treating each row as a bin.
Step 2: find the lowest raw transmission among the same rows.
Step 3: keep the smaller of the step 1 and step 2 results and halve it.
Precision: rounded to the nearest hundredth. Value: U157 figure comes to -1.08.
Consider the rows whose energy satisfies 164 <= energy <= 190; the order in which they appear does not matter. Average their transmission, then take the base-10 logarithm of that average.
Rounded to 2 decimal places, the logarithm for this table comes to 1.45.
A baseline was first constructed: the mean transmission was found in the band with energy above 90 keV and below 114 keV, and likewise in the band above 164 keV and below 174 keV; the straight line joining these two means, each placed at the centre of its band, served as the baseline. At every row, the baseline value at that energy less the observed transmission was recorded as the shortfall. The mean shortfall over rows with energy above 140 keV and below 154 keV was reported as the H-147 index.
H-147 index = 8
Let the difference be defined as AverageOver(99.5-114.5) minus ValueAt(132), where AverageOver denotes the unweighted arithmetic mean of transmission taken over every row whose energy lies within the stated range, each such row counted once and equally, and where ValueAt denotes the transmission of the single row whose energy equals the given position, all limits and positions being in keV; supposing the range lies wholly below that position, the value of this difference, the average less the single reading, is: -16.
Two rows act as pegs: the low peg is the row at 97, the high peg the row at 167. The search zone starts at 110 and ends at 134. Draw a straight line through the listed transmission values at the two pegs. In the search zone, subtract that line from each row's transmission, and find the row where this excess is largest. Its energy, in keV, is 132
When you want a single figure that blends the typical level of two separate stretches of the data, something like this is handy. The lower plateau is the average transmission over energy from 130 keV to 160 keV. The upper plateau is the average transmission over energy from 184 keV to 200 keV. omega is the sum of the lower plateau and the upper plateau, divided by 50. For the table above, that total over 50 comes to 1.01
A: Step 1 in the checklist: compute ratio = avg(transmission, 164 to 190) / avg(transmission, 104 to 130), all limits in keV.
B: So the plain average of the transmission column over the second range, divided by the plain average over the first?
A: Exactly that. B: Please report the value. 1.1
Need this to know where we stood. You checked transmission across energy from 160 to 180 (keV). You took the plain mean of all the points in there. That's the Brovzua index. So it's 27.8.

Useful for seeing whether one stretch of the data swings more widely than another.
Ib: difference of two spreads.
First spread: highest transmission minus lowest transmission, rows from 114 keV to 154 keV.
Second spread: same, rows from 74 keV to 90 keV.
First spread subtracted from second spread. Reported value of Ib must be -17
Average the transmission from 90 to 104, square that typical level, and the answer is 372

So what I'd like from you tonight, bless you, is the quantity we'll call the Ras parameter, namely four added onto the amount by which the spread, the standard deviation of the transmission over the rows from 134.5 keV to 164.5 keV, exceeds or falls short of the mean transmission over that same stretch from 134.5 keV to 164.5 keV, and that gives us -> -13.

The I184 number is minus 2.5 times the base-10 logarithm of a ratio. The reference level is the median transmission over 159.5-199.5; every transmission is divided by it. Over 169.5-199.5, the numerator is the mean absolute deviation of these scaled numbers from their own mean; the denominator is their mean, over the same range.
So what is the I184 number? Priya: 4.0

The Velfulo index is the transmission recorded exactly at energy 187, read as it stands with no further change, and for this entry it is 27.33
